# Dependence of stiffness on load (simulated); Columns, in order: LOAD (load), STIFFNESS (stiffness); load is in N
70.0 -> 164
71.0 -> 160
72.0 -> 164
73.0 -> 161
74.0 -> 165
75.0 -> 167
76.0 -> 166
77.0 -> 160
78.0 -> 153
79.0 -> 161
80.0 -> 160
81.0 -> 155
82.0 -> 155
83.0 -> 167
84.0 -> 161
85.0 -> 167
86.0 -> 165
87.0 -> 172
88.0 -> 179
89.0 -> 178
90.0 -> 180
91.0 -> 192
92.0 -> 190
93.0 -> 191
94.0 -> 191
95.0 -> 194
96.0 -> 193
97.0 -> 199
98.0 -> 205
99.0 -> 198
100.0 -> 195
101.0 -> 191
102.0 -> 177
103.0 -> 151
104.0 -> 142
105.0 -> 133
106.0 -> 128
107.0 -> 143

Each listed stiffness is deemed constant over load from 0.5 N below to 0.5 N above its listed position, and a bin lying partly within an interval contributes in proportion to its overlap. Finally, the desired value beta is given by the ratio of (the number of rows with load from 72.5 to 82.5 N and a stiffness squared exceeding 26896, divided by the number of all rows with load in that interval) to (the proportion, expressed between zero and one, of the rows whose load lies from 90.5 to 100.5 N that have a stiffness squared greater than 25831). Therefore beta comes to 0.3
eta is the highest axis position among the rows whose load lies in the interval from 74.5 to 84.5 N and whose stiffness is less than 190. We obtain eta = 84.0 N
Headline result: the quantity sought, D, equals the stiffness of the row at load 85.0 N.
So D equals 167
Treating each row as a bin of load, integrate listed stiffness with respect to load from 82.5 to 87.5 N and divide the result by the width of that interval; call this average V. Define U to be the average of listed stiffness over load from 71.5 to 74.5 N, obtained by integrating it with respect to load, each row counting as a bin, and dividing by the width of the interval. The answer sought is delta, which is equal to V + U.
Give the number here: 330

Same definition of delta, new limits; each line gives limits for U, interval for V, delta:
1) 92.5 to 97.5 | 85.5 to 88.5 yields 366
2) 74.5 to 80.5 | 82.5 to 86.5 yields 326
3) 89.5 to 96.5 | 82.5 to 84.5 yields 354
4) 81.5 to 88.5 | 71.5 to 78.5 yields 329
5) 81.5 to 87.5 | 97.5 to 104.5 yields 344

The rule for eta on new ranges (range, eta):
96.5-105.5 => 105.0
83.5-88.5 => 88.0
